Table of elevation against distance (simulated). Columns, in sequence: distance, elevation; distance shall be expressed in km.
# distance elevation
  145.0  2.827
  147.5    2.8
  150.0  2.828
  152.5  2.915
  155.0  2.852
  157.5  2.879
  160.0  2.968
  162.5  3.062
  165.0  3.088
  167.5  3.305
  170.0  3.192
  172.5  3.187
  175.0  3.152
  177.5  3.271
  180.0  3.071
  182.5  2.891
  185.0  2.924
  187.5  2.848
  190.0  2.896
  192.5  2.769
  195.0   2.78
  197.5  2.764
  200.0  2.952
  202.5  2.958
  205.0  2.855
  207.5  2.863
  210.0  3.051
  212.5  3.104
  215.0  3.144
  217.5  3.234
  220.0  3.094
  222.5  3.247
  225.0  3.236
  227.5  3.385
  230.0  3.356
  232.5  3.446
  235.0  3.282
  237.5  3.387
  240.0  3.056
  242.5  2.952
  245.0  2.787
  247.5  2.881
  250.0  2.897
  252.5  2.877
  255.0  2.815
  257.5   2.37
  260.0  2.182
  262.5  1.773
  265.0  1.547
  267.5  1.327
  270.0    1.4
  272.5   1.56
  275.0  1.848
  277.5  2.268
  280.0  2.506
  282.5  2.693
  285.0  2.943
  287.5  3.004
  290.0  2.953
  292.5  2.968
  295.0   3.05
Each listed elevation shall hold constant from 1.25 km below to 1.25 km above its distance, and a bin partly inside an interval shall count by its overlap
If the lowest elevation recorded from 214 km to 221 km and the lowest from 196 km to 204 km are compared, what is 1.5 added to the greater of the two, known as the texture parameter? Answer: 4.6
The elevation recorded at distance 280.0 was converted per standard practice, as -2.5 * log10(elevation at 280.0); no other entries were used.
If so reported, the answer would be -1.00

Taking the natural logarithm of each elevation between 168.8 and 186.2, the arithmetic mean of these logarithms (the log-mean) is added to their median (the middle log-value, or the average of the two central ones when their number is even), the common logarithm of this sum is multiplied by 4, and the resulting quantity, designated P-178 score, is 1.43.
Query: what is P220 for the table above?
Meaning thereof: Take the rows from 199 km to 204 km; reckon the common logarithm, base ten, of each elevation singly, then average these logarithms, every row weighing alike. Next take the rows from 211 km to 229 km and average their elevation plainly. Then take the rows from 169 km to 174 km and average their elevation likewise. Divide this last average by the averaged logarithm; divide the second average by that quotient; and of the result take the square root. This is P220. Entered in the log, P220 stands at 0.69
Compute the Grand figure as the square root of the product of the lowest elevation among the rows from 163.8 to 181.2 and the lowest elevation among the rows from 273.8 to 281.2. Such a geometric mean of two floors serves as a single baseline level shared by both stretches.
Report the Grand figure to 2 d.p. 2.38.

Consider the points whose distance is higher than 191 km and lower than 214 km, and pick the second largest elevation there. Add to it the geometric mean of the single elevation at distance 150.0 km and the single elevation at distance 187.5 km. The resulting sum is 5.89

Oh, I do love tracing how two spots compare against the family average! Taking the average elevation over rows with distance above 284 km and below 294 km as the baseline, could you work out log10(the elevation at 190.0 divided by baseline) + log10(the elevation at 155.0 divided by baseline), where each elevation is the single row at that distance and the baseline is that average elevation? -0.028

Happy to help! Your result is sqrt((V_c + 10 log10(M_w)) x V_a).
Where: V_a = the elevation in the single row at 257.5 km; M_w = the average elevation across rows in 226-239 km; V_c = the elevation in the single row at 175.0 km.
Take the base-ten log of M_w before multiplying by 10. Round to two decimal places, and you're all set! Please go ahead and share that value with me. 4.47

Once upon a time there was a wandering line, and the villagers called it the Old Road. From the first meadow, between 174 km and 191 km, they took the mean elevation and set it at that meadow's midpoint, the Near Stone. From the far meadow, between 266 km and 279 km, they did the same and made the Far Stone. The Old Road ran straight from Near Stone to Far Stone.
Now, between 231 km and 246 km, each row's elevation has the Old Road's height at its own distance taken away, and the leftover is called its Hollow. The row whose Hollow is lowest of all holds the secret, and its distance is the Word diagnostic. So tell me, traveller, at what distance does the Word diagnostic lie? 245.0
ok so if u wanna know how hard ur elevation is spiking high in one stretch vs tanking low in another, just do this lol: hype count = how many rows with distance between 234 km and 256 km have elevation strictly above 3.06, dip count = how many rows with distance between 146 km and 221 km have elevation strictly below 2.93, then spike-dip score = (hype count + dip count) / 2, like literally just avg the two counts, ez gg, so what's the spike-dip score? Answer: 8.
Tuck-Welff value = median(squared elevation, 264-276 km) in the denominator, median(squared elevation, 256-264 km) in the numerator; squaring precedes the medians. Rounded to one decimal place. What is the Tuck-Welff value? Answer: 2.0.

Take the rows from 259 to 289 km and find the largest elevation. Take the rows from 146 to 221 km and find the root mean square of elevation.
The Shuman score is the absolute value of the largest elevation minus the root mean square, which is 0.01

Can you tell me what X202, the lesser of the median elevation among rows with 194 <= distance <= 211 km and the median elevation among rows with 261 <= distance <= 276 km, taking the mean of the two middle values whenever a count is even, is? 1.55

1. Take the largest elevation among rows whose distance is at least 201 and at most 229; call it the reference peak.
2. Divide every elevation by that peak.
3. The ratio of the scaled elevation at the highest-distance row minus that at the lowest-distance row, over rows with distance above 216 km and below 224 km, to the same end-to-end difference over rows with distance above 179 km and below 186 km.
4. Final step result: 0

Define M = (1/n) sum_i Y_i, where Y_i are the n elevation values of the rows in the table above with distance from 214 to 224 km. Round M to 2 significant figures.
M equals 3.2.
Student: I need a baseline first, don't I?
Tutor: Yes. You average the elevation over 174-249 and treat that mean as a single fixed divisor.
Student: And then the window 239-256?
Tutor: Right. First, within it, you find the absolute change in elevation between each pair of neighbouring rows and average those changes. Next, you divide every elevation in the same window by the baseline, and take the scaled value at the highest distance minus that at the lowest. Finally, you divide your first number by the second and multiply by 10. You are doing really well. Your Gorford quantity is -10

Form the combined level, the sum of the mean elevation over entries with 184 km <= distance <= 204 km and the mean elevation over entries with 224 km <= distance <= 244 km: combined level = 6.12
